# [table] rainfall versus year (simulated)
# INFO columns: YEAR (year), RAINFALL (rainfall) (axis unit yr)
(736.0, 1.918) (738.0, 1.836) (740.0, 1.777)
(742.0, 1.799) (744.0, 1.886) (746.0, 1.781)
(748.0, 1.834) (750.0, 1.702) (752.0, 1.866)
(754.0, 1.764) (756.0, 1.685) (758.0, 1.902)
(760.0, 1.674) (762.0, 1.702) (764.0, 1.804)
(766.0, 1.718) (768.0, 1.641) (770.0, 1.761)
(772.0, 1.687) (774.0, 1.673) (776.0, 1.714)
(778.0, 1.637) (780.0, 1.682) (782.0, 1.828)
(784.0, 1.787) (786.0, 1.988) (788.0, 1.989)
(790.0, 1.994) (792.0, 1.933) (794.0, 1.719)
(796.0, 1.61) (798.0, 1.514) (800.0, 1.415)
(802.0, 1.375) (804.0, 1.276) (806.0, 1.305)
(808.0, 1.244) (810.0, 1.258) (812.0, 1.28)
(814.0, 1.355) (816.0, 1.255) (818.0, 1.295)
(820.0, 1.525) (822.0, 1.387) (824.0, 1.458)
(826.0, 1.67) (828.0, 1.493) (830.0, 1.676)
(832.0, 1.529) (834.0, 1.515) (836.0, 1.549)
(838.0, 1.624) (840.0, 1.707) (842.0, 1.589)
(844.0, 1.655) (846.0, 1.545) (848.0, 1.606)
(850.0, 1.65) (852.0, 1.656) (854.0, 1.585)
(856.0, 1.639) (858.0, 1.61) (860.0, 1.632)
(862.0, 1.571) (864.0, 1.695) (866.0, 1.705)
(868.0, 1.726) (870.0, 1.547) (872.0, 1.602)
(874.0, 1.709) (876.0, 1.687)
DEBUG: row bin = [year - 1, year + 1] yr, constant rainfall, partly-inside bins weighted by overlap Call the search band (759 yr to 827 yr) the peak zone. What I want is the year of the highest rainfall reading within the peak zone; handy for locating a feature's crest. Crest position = 790.0 yr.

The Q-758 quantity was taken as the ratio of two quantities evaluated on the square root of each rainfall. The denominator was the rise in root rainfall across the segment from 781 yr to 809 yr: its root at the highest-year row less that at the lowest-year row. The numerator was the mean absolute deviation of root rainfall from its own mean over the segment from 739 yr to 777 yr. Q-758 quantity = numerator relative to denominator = -0.1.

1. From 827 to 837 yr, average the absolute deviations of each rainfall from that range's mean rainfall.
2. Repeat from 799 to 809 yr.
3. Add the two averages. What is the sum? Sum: 0.11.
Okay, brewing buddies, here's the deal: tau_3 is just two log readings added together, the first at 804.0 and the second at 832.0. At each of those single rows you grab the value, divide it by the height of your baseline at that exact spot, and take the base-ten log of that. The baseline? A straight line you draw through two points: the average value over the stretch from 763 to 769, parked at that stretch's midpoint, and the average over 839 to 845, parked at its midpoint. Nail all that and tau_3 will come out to -0.157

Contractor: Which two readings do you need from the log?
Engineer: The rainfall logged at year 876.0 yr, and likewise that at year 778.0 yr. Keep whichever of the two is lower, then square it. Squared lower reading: 2.68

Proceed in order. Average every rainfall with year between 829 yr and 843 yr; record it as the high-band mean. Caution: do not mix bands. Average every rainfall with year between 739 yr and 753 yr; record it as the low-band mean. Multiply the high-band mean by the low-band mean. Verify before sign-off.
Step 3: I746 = 2.89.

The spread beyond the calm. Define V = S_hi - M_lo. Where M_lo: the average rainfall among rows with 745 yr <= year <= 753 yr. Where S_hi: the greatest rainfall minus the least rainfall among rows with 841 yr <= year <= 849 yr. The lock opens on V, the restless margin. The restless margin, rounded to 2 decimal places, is -1.69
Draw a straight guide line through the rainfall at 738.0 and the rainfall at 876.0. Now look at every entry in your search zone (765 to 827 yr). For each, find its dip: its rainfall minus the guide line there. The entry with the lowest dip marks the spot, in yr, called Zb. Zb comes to 808.0 yr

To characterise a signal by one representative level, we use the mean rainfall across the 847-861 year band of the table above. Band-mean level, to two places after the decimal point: 1.63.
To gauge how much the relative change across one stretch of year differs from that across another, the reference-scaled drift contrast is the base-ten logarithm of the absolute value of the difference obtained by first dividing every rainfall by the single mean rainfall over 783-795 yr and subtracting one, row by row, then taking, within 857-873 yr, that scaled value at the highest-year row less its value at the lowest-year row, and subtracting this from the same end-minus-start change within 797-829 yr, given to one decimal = -2.2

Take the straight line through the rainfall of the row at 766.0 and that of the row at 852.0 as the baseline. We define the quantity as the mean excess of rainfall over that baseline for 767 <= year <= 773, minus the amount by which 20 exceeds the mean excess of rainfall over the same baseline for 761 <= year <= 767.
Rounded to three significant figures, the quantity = -20.0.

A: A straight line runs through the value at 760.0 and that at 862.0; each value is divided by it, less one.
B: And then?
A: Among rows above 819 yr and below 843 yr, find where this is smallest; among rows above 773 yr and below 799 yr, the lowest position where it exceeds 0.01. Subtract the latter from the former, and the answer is 46 yr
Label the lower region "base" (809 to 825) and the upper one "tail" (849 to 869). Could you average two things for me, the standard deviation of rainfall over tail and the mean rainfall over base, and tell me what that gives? 0.70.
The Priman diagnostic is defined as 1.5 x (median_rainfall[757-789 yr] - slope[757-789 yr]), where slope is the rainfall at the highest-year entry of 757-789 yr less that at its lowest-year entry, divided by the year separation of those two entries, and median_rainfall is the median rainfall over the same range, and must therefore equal 2.57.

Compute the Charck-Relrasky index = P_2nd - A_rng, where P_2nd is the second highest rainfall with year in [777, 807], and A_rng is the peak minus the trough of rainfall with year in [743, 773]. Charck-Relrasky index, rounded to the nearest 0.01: 1.73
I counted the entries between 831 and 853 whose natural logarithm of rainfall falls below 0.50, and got 7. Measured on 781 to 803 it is 4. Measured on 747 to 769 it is 1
